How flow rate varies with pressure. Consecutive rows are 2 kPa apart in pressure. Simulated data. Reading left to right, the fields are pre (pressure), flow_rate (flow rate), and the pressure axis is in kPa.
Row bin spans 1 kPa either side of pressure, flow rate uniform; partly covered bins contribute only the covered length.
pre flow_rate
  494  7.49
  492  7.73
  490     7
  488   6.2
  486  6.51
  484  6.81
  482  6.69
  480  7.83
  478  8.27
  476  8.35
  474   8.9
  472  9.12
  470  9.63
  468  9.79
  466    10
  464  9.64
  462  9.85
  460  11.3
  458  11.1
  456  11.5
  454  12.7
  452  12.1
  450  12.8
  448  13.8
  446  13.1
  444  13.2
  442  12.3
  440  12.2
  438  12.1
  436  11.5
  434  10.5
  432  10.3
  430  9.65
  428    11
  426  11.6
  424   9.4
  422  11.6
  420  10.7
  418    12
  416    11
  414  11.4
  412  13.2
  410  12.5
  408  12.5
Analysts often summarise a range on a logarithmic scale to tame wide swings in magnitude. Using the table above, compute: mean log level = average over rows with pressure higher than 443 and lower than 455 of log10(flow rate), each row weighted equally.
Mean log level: 1.11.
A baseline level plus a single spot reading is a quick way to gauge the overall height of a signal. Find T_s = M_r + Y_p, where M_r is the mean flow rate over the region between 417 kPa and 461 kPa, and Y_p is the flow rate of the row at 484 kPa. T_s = 18.5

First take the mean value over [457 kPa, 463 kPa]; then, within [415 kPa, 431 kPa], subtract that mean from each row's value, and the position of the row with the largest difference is 418 kPa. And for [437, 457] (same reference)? 448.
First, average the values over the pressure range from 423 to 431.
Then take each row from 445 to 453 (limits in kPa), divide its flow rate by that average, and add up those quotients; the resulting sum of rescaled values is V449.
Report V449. 5.0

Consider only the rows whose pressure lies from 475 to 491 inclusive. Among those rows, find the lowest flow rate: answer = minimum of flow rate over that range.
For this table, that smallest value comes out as 6.2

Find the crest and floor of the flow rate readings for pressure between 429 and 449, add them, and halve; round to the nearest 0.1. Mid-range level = 11.7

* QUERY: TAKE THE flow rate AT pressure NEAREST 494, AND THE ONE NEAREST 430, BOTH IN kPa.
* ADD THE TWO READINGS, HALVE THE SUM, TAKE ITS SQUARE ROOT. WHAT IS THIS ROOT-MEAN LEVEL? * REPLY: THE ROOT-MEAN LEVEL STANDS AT 2.9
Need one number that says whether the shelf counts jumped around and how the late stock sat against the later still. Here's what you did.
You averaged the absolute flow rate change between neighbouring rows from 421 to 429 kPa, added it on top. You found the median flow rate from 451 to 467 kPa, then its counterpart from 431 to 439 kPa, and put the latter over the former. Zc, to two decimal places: 2.65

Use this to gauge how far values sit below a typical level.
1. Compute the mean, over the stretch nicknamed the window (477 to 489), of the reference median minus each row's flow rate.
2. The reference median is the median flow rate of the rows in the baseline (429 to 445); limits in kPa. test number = 4.7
